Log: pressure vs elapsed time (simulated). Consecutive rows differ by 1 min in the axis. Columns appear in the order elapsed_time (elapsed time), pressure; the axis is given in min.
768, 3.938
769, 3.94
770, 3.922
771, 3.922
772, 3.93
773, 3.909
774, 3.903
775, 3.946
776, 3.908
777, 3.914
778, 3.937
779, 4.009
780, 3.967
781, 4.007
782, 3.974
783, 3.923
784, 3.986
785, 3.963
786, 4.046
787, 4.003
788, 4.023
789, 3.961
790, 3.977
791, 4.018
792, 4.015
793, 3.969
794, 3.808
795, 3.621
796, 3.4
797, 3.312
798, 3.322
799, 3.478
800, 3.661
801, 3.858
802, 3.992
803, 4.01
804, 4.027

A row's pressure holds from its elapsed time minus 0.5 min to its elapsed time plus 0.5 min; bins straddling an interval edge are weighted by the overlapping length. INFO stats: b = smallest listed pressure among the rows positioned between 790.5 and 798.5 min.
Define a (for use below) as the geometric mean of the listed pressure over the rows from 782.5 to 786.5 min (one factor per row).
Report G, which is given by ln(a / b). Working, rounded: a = 3.98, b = 3.312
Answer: 0.18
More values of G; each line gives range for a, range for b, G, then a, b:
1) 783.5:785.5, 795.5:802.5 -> 0.18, 3.97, 3.312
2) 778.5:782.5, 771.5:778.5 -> 0.02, 3.99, 3.903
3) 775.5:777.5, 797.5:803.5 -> 0.16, 3.91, 3.322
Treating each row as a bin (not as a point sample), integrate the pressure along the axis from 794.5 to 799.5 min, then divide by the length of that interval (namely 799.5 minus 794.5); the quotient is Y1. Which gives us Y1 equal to 3.43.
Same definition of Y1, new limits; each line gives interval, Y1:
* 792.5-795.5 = 3.80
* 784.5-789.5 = 4.00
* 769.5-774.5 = 3.92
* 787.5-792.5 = 4.00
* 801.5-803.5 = 4.00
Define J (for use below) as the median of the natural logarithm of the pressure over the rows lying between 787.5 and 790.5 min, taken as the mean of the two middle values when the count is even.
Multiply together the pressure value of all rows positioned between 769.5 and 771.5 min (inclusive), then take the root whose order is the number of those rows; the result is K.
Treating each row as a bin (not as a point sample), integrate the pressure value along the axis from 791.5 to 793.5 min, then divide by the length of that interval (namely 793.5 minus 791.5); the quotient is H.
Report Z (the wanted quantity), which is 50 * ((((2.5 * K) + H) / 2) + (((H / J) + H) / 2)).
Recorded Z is 517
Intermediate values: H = 3.99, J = 1.38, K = 3.92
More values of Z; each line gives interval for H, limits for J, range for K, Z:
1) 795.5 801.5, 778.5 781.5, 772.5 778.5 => 483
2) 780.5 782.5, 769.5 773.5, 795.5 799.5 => 484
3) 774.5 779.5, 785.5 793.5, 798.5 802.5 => 502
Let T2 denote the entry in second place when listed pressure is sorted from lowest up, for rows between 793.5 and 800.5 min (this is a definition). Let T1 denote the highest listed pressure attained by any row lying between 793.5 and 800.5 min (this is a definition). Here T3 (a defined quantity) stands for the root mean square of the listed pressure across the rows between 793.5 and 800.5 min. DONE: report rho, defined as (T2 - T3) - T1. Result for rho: -4.00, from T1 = 3.808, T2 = 3.322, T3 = 3.52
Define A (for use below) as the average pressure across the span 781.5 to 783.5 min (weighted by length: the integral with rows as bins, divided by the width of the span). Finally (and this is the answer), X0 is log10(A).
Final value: 0.596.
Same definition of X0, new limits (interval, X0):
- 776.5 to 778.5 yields 0.594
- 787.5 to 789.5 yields 0.601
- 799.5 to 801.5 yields 0.575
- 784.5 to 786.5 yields 0.603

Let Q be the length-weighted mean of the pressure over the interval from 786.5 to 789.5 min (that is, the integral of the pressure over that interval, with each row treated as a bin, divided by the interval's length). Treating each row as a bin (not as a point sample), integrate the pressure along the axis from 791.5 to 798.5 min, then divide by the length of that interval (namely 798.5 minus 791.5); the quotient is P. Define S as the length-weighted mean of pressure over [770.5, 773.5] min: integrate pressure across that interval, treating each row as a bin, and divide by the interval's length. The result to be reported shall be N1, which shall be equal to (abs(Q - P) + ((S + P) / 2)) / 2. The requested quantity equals 2.07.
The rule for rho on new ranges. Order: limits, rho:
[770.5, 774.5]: -3.94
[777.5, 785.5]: -4.04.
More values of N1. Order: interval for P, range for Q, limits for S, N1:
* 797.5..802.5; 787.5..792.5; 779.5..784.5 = 2.08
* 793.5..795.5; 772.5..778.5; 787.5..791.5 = 2.03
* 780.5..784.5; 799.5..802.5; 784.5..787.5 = 2.06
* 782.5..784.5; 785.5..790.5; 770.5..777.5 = 1.99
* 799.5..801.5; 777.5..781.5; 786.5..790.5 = 2.05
